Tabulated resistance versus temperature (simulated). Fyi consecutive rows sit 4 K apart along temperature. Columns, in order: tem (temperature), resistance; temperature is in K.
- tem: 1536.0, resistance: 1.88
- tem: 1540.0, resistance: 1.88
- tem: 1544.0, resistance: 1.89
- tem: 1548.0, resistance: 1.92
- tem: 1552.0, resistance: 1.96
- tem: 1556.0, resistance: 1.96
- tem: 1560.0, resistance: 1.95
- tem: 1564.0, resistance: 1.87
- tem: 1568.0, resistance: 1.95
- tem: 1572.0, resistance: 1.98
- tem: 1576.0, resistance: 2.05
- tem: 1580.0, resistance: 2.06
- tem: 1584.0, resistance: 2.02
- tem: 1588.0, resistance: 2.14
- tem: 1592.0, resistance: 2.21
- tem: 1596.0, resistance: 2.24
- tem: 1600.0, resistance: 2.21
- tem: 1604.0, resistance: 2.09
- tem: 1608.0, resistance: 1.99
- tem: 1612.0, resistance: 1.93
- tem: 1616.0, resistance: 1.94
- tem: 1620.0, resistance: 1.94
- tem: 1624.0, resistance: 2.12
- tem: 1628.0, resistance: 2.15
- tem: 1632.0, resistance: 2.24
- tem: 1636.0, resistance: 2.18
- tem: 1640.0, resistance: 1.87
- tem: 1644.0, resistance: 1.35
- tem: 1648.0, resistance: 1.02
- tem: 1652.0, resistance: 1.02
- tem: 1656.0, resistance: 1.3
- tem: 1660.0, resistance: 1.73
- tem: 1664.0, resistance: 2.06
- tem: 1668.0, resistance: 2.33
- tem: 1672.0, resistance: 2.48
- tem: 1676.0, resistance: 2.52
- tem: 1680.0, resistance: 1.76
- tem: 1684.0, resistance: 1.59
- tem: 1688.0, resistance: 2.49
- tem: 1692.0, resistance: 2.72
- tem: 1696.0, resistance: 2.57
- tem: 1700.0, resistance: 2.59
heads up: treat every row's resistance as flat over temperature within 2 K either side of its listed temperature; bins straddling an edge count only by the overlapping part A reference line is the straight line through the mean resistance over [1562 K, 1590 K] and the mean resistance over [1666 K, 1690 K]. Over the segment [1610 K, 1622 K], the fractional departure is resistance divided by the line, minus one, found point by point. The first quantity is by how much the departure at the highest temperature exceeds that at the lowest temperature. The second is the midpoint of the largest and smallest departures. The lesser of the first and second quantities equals -0.07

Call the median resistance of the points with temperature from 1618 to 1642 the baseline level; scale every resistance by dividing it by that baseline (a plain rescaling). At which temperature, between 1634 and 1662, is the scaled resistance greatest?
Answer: 1636.0 K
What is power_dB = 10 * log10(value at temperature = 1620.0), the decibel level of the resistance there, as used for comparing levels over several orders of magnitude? 2.9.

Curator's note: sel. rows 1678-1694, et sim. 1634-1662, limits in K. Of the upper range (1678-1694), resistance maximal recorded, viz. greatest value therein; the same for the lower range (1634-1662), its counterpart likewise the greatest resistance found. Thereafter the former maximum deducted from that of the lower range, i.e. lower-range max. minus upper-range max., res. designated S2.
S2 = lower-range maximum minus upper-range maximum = -0.5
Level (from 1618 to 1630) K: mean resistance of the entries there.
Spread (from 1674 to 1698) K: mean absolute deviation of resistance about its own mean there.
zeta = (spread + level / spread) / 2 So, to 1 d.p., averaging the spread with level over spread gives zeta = 2.8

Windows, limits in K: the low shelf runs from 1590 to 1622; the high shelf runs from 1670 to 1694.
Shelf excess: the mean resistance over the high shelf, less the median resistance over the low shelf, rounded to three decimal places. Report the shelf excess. 0.220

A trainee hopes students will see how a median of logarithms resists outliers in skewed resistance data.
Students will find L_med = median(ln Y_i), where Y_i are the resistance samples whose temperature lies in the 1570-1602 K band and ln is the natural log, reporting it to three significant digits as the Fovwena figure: 0.742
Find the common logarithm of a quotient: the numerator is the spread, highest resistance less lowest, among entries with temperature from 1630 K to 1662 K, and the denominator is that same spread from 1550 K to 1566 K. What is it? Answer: 1.1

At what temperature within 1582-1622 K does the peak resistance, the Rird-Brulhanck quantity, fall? 1596.0 K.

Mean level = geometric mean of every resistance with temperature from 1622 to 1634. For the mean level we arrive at 2.17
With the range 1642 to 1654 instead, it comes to 1.12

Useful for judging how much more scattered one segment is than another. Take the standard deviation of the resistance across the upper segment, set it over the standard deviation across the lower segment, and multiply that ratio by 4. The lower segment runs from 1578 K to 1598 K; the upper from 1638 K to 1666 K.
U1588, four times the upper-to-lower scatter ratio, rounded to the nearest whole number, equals 18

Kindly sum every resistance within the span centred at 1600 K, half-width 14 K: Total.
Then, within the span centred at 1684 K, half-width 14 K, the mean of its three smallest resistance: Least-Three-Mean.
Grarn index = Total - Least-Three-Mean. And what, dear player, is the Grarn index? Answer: 12.9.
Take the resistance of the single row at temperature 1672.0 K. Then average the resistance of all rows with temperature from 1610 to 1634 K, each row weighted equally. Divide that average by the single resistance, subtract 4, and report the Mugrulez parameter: -3.17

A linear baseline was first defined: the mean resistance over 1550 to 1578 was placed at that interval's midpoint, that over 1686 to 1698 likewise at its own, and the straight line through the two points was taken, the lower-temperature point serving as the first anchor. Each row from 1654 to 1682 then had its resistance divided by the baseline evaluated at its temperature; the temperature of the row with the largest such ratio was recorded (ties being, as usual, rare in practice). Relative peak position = 1676.0 K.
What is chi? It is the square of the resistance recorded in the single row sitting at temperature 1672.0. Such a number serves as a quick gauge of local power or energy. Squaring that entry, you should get 6.2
